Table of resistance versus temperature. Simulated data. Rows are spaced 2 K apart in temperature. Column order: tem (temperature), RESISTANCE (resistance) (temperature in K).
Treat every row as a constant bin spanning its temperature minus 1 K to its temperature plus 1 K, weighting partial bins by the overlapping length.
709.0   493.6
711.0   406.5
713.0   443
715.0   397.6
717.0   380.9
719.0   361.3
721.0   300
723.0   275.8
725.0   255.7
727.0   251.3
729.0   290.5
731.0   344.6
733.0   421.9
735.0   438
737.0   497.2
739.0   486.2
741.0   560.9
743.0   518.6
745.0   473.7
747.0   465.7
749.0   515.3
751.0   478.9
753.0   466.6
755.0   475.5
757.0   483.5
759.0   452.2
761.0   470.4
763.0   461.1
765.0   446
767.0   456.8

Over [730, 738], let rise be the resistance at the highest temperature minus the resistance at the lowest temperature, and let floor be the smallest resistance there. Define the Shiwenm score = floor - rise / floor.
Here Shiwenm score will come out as 344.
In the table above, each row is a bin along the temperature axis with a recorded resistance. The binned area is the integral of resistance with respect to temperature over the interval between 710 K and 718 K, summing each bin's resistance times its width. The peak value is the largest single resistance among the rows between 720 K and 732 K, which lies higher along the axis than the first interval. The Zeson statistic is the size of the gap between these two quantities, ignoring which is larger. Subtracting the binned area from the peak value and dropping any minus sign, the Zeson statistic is 2911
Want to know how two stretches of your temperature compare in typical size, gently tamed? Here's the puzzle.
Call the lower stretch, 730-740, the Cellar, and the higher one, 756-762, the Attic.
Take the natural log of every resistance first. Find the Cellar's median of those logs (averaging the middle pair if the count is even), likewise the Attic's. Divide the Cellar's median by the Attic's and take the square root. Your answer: 0.994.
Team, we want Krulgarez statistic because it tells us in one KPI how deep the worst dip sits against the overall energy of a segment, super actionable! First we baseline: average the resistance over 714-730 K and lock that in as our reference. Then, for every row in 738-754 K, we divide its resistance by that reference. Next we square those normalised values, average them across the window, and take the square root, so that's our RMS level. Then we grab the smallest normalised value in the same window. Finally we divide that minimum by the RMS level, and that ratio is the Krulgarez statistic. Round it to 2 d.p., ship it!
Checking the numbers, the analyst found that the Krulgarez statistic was 0.94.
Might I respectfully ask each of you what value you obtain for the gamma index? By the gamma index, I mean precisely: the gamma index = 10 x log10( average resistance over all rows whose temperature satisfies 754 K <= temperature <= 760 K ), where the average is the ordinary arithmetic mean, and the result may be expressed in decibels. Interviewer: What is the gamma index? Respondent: 26.7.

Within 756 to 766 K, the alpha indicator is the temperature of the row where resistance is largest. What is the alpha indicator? 757.0 K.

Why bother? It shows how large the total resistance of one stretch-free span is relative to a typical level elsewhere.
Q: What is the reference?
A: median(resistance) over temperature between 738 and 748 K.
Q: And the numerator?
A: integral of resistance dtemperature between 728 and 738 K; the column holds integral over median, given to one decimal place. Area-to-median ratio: 8.2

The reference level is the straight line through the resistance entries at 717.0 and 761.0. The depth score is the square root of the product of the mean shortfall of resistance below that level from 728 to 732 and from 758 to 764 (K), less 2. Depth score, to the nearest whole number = 27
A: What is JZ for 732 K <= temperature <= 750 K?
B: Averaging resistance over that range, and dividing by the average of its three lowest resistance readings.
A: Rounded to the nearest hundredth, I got 1.10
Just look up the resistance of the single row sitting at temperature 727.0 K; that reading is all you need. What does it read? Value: 251.3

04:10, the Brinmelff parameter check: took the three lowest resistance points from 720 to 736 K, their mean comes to 261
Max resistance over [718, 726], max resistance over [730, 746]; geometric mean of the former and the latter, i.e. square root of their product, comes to 450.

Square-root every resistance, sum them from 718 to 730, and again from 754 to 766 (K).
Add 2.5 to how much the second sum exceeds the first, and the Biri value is 30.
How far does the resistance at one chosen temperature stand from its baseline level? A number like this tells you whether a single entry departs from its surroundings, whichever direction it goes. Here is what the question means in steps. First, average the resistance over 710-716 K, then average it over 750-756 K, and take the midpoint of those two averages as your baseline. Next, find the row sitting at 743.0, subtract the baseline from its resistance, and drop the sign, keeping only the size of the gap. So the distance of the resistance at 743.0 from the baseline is 74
